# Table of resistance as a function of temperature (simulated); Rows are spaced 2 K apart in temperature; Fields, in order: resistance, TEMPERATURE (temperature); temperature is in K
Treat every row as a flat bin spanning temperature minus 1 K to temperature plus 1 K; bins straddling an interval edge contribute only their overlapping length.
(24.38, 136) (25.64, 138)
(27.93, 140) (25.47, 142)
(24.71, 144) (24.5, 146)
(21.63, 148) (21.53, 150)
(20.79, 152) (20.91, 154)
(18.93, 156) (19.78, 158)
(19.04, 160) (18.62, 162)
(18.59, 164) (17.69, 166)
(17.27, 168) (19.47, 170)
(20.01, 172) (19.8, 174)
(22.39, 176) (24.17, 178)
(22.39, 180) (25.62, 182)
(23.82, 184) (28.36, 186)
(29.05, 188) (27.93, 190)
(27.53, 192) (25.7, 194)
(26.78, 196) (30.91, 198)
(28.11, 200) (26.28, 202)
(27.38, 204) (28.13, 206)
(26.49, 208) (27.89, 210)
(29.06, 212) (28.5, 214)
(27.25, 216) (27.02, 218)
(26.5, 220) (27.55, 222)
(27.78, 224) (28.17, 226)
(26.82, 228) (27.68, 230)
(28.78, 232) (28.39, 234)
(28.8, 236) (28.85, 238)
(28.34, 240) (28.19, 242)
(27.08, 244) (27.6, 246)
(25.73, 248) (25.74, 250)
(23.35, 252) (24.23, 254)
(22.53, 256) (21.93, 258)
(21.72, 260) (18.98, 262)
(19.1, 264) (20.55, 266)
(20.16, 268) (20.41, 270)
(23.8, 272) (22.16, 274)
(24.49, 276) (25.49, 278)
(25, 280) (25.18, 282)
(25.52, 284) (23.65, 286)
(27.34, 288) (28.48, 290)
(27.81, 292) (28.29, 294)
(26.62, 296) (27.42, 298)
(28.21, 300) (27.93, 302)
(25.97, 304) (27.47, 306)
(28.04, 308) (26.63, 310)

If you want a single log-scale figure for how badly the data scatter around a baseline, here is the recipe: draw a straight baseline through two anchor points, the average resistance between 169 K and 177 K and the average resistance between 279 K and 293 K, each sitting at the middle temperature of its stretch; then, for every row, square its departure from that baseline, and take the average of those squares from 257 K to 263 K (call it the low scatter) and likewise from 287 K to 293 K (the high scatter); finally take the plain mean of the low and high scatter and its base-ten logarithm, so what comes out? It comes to 1.00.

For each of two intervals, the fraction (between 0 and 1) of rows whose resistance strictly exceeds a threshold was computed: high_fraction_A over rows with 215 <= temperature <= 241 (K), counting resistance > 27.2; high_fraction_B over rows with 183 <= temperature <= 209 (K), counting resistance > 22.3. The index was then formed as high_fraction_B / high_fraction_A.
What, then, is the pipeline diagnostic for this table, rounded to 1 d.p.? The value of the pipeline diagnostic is 1.3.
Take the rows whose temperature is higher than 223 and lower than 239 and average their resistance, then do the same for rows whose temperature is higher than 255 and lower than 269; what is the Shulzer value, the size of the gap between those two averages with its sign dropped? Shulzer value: 7.4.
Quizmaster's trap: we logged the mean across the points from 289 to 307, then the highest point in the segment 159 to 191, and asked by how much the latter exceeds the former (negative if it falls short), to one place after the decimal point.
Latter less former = 1.5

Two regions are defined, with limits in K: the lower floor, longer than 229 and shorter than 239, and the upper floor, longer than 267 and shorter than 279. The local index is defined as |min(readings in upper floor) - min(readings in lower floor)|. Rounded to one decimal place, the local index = 7.5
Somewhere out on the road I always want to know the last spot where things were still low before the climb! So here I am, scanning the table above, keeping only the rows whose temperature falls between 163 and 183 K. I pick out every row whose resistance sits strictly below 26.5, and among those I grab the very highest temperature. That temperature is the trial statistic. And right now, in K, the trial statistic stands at 182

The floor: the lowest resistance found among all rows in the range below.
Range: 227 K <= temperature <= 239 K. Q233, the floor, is 26.82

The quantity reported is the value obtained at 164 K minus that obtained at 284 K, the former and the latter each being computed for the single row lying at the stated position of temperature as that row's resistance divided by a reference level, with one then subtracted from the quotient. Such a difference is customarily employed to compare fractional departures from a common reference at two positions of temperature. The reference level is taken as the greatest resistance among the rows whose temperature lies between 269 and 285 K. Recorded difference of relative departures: -0.27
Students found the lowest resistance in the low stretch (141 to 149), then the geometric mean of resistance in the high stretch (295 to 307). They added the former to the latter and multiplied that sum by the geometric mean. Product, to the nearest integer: 1333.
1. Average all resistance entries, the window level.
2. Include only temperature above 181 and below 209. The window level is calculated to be 27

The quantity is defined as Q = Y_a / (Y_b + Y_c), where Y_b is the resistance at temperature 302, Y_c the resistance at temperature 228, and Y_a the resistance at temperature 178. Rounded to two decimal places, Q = 0.44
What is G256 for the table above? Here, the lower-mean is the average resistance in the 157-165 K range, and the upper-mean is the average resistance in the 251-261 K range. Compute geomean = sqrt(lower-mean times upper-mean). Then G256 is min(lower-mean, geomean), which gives 19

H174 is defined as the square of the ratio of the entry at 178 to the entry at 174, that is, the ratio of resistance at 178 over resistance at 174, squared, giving 1.5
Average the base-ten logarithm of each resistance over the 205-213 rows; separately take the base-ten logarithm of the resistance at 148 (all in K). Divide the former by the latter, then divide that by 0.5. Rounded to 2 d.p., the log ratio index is 2.17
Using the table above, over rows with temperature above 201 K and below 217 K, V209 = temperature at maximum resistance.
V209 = 212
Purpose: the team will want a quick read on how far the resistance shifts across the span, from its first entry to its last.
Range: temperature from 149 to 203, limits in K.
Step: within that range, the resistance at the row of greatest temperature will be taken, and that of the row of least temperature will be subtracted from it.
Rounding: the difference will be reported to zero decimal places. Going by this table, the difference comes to 5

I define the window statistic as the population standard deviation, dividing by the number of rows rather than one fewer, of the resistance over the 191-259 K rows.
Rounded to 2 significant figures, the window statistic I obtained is 1.8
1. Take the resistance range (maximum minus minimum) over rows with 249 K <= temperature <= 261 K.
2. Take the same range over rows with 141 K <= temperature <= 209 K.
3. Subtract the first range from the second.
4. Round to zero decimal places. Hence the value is 10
